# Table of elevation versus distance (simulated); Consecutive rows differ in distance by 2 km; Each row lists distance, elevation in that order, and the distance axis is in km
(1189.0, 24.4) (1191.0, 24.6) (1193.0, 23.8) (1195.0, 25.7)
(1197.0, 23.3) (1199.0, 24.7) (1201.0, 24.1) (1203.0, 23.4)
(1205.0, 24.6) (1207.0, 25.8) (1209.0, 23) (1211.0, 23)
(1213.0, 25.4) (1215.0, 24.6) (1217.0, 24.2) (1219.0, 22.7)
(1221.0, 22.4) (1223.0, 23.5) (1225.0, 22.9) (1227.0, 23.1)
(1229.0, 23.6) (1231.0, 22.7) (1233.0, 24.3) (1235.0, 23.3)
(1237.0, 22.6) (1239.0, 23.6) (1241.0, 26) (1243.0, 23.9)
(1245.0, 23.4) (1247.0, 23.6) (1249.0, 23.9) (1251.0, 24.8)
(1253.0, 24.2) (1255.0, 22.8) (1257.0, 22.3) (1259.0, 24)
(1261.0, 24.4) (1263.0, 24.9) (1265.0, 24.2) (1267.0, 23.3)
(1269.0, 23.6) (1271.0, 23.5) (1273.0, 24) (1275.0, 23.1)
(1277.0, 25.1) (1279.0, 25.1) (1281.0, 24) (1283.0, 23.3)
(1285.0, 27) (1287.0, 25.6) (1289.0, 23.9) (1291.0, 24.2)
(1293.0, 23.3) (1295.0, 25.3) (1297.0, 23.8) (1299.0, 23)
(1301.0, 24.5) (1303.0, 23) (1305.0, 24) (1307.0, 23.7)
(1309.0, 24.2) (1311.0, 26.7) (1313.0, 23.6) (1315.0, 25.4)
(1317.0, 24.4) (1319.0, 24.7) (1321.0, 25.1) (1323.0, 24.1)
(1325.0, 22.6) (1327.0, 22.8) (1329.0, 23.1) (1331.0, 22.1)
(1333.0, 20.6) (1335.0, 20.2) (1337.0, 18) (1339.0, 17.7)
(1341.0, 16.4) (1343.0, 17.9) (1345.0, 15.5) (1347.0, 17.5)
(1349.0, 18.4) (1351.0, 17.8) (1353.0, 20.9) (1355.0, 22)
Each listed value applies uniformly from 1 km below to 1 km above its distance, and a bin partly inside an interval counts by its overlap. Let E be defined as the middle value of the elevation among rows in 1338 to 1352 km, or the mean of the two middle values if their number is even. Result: 17.7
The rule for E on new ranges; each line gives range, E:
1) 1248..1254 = 24.2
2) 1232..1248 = 23.6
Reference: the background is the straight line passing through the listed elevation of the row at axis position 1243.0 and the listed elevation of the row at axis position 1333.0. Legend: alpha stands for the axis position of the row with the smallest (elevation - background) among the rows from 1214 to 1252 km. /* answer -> 1221.0 km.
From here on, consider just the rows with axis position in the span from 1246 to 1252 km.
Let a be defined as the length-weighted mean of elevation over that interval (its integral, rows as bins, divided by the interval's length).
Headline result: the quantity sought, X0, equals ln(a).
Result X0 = 3.18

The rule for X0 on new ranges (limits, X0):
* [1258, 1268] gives 3.18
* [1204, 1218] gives 3.19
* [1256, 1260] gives 3.14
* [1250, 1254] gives 3.20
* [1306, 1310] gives 3.18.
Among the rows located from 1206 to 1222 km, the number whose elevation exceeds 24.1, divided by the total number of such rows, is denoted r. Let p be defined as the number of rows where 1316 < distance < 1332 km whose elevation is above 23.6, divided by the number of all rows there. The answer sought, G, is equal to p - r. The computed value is 0.00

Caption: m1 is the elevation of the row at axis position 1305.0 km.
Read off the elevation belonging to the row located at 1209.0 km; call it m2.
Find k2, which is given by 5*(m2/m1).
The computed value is 4.8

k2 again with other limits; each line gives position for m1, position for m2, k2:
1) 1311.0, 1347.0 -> 3.3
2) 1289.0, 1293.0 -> 4.9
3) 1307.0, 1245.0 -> 4.9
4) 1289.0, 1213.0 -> 5.3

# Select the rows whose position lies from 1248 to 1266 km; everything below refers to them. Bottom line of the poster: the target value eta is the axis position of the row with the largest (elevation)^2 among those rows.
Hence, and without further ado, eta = 1263.0 km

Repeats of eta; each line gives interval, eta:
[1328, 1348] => 1329.0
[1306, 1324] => 1311.0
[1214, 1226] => 1215.0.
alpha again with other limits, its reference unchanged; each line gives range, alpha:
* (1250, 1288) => 1257.0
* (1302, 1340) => 1339.0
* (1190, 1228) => 1221.0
